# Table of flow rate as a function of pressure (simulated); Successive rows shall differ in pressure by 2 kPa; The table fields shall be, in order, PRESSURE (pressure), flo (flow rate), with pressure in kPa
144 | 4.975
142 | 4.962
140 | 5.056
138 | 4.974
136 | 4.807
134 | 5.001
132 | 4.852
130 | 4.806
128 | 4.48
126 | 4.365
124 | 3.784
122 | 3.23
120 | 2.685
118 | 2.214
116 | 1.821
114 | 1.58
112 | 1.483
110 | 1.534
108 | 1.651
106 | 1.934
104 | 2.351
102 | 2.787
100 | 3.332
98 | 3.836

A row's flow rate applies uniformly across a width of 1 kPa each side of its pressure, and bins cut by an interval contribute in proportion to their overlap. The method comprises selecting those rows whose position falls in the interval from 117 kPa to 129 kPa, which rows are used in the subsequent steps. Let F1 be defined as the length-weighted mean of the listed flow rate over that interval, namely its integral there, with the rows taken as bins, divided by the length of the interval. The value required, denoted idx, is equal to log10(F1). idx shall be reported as 0.5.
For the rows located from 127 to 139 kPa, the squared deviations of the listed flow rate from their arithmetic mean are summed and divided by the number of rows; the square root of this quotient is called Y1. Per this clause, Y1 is 0.2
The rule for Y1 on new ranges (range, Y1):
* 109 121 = 0.4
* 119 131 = 0.7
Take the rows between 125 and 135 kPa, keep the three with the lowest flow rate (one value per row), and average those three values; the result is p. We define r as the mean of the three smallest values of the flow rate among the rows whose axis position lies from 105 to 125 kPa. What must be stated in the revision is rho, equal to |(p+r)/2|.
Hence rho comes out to 3.04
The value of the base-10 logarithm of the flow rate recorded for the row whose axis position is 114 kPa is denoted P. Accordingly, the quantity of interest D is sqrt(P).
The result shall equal 0.45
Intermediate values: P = 0.20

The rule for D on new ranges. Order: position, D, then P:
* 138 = 0.83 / 0.70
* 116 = 0.51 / 0.26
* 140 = 0.84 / 0.70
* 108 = 0.47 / 0.22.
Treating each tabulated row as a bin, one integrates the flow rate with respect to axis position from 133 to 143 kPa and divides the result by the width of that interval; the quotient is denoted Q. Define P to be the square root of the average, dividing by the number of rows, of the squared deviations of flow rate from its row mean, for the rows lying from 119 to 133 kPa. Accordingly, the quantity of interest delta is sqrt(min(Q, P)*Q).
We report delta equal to 1.95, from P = 0.77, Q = 5.0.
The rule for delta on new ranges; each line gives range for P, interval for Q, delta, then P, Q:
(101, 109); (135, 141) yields 1.46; 0.43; 4.9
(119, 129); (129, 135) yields 1.82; 0.68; 4.9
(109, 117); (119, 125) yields 0.65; 0.13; 3.2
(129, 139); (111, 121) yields 0.40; 0.08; 2.0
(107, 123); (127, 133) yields 1.68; 0.60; 4.7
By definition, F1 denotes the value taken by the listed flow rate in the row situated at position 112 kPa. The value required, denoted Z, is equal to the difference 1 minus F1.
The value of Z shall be -0.5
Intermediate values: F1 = 1.483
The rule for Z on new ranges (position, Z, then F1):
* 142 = -4.0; 4.962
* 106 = -0.9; 1.934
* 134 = -4.0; 5.001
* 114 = -0.6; 1.58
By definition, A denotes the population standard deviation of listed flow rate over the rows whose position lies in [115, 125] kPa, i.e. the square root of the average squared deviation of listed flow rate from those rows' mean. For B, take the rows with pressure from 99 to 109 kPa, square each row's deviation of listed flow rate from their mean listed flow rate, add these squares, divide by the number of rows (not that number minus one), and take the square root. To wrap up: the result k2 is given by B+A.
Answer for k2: 1.30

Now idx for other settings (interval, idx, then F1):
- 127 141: 0.7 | 4.9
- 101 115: 0.3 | 1.9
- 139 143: 0.7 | 5.0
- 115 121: 0.4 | 2.2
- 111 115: 0.2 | 1.5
